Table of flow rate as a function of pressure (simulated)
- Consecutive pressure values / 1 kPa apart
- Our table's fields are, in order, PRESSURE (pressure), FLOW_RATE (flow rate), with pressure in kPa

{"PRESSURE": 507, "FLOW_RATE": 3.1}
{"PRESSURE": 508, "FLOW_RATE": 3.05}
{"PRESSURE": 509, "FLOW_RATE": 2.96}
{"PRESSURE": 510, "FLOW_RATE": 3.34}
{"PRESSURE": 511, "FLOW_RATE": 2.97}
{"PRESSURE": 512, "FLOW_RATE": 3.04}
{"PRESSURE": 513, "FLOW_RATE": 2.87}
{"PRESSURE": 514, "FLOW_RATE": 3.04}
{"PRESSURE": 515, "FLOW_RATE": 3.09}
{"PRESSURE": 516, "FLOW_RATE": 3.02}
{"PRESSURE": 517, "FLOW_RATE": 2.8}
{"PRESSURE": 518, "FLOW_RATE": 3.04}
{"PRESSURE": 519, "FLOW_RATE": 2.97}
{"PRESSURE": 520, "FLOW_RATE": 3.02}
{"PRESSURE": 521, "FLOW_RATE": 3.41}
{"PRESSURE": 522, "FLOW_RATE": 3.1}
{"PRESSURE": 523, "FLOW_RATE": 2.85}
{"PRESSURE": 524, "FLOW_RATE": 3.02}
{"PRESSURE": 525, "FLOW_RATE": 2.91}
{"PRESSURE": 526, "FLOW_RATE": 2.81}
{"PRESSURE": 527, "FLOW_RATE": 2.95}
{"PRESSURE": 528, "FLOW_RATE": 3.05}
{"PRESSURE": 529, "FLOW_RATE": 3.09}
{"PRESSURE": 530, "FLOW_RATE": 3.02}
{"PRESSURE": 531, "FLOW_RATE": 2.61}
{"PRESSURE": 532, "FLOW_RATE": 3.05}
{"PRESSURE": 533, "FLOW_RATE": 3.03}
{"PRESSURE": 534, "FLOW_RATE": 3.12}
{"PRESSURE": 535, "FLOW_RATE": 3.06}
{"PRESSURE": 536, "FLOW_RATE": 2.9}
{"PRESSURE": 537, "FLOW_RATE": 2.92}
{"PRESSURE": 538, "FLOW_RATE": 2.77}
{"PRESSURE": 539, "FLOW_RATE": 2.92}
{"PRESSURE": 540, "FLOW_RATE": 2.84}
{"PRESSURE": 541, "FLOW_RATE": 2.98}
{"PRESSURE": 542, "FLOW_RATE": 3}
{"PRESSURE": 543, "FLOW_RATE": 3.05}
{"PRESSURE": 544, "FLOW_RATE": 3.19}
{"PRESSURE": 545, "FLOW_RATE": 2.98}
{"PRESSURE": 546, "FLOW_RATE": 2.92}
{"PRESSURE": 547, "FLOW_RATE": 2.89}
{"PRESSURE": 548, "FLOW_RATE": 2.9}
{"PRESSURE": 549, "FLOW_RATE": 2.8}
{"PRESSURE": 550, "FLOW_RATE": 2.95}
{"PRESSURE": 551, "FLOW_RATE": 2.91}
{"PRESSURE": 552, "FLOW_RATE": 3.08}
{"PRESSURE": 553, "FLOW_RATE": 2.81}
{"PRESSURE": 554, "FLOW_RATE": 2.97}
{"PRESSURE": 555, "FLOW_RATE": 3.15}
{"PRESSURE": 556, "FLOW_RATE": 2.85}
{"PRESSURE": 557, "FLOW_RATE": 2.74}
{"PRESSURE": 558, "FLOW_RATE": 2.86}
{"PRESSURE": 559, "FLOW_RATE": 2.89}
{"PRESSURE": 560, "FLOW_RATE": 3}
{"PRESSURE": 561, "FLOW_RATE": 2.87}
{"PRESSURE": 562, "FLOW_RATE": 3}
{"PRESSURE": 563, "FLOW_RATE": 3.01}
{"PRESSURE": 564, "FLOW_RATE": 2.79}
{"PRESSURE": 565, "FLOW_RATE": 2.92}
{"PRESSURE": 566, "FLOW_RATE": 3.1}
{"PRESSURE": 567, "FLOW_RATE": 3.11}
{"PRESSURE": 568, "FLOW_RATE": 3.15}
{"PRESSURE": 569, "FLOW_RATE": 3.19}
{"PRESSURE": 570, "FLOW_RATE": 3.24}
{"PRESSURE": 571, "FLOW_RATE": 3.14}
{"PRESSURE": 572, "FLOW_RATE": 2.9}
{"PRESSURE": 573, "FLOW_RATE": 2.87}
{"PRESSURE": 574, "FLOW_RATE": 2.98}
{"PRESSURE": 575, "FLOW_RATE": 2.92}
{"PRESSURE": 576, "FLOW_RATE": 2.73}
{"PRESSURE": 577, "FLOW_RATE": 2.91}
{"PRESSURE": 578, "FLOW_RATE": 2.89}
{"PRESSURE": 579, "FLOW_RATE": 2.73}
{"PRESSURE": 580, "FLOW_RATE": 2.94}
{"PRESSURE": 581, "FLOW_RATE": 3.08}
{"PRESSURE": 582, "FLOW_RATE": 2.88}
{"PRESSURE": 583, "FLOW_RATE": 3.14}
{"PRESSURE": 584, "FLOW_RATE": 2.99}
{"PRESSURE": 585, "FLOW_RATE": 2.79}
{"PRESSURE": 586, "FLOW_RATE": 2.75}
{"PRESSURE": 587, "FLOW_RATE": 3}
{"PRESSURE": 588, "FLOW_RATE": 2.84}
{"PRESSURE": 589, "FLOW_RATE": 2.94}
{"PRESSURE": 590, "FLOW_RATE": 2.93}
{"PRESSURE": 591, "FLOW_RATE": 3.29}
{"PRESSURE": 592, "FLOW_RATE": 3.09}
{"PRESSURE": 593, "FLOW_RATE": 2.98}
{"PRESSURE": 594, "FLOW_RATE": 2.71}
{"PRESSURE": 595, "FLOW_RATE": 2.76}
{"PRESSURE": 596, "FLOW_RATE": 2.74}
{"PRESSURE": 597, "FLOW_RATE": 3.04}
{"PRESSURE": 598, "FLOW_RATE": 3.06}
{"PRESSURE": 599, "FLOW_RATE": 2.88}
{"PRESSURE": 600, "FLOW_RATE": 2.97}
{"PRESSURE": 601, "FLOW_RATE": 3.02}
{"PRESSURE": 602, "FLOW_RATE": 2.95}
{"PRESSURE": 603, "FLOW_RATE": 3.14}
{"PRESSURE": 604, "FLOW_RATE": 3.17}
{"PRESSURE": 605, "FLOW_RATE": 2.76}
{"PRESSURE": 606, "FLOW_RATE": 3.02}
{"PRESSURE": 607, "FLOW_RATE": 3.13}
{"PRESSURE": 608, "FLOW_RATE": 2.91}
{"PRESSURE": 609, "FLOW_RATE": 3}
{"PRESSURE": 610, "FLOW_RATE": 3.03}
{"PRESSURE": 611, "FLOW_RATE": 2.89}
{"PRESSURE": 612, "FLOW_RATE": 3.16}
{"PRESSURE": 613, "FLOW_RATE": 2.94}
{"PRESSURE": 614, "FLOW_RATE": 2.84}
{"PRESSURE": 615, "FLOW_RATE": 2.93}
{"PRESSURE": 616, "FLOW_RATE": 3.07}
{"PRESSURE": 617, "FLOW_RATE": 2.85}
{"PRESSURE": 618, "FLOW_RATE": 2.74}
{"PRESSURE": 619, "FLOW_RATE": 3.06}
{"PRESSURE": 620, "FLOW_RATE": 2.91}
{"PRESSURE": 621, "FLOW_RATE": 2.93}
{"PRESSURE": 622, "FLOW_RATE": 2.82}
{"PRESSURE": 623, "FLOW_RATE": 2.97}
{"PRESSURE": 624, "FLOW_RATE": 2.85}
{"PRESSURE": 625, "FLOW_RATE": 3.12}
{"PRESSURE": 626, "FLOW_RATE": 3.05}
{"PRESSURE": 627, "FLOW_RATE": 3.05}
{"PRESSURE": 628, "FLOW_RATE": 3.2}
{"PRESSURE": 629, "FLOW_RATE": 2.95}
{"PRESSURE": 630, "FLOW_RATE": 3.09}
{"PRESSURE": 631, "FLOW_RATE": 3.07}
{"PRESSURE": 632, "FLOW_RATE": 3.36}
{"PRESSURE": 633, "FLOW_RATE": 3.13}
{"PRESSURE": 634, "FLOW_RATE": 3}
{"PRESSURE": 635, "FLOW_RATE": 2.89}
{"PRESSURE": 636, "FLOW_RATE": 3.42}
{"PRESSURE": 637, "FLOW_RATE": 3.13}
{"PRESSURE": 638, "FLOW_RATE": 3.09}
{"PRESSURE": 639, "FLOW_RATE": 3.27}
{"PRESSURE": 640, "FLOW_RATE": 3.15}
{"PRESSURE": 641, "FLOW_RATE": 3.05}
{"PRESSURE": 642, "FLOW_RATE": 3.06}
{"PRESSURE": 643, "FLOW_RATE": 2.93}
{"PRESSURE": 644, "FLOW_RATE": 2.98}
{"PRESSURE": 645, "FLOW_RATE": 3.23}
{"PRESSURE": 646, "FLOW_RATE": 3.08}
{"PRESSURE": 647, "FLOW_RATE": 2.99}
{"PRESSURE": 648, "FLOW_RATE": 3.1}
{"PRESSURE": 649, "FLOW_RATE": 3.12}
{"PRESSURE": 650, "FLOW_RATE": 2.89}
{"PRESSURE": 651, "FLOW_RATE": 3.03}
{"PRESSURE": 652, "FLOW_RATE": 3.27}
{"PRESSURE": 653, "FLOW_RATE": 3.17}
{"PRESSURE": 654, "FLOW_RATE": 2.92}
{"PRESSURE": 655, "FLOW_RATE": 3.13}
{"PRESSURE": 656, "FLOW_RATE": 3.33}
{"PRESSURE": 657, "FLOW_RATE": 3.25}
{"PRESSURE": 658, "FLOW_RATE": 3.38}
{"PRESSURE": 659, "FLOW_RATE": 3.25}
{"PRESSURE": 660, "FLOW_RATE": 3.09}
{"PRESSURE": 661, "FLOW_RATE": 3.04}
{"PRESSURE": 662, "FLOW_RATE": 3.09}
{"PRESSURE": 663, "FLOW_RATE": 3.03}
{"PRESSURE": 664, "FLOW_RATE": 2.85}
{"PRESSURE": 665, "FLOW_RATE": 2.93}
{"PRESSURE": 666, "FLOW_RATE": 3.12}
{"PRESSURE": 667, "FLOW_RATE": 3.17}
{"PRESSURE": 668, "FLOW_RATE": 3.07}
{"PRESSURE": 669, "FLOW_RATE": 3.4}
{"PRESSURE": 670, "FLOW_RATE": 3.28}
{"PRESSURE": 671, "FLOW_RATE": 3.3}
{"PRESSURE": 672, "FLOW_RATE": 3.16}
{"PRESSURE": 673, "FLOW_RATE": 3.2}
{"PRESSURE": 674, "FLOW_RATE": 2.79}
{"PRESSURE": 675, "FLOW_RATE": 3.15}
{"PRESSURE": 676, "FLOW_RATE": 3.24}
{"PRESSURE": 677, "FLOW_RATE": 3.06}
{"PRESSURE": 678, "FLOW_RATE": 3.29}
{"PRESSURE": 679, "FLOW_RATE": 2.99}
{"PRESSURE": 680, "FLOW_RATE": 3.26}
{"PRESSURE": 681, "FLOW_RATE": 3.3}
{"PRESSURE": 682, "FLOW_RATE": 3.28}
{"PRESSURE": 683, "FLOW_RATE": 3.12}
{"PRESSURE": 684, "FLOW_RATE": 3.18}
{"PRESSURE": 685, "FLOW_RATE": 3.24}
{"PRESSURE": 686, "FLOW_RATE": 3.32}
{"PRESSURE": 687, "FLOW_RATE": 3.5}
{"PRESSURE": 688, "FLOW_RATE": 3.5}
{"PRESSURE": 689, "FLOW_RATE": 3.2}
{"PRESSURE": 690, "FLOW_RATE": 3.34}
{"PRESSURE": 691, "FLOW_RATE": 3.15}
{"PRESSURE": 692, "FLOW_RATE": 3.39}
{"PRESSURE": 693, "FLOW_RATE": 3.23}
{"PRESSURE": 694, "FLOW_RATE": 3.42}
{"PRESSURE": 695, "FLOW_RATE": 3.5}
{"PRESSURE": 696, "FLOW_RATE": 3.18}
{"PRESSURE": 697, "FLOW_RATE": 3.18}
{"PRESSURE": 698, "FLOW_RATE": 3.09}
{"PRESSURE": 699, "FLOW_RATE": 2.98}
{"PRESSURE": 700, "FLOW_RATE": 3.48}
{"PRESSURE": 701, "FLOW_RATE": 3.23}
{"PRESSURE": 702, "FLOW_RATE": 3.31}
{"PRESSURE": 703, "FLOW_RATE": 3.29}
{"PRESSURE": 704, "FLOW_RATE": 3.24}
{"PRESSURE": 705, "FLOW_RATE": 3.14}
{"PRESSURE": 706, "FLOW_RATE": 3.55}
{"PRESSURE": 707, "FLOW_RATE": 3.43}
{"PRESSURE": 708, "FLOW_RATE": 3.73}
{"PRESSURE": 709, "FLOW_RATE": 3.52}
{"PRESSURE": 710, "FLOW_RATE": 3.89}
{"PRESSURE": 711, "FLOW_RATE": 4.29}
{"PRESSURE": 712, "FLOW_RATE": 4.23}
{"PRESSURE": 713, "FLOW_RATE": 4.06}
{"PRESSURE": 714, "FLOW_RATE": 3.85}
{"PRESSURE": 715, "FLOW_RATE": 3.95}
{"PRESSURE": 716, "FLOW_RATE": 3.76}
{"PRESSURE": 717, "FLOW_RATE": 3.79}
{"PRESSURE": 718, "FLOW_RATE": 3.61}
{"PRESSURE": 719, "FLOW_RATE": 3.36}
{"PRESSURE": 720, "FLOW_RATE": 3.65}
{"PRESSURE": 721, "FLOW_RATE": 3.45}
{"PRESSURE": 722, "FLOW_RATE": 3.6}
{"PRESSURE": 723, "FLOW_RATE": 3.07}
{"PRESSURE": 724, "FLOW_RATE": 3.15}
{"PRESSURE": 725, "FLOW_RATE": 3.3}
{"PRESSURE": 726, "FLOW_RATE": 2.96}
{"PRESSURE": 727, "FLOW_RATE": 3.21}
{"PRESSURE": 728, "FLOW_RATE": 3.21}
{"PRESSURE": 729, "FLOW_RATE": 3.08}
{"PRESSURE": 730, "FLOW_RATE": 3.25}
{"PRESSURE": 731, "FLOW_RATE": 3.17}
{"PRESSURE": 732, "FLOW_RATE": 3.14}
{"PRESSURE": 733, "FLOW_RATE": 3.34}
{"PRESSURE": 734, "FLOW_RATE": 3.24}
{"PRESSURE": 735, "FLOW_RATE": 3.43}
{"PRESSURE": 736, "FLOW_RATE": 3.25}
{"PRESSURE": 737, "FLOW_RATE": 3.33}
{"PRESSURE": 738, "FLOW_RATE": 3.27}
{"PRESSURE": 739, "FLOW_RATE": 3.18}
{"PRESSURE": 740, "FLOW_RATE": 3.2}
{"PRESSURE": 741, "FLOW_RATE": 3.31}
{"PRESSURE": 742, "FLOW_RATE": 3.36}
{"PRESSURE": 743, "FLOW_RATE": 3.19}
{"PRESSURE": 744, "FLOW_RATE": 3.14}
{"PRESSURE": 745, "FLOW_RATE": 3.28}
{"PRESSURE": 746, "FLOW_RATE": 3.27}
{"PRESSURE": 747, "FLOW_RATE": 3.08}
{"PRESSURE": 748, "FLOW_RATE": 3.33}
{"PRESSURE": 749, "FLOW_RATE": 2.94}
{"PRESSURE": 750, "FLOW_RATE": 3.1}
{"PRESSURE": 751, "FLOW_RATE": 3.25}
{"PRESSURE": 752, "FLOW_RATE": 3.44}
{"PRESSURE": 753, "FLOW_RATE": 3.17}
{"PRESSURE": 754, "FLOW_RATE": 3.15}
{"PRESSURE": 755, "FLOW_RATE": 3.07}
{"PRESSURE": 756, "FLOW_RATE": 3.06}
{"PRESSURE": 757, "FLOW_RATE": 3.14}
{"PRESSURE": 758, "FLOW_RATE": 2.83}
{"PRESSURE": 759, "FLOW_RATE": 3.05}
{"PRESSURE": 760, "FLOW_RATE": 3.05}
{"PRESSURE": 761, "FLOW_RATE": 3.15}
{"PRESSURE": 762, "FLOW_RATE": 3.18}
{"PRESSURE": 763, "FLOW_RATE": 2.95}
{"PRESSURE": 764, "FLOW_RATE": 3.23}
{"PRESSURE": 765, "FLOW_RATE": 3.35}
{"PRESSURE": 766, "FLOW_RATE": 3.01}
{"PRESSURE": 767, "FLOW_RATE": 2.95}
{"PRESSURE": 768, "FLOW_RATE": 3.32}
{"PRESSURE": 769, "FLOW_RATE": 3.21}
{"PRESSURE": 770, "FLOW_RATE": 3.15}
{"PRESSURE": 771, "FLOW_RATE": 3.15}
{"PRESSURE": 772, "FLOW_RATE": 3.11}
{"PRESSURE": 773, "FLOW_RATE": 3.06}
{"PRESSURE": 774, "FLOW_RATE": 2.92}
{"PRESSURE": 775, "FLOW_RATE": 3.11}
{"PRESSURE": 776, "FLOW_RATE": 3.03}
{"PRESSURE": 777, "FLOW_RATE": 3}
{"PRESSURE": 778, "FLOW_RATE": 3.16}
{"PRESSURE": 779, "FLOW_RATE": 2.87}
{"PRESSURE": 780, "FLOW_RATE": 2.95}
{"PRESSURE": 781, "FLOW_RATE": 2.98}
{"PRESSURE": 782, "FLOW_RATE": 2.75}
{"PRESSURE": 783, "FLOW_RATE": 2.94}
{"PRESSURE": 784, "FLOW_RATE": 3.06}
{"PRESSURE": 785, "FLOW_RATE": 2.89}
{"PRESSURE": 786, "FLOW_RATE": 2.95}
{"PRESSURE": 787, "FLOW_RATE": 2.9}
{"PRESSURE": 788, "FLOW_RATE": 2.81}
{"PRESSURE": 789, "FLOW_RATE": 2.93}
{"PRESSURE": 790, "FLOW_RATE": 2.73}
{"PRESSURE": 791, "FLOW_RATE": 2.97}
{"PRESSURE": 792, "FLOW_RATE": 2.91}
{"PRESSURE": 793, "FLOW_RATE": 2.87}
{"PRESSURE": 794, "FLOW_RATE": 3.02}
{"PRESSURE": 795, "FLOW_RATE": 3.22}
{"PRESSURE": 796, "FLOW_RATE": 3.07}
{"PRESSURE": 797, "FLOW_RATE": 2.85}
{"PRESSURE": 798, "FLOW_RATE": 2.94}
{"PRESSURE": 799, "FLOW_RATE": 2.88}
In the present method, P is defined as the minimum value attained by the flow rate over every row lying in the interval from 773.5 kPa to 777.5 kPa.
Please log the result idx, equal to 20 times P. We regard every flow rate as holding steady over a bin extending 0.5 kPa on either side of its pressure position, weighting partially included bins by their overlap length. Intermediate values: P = 2.92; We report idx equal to 58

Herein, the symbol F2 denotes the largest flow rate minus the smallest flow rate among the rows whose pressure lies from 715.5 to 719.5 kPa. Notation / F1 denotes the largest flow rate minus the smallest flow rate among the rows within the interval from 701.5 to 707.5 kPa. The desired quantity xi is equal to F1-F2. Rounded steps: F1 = 0.41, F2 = 0.43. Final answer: -0.02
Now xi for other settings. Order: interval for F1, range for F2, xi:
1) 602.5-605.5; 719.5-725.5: -0.17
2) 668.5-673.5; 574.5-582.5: -0.11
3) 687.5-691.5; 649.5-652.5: -0.03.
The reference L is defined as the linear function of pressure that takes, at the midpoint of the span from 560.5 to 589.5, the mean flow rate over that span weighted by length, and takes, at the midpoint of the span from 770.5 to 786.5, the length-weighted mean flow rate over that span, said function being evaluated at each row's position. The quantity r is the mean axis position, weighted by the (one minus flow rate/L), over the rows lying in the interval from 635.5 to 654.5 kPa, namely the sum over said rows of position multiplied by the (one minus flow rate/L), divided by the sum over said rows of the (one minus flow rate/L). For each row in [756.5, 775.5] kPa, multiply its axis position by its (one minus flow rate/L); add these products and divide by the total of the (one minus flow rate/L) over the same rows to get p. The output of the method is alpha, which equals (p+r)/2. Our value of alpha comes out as 704.7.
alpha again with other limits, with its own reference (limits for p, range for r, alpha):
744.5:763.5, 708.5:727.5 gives 733.4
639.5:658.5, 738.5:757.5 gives 699.2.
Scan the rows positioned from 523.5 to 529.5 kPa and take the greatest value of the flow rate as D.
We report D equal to 3.09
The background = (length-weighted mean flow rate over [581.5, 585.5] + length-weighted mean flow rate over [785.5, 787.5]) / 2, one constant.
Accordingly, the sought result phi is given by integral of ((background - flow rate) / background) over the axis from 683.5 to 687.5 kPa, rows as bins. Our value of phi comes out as -0.5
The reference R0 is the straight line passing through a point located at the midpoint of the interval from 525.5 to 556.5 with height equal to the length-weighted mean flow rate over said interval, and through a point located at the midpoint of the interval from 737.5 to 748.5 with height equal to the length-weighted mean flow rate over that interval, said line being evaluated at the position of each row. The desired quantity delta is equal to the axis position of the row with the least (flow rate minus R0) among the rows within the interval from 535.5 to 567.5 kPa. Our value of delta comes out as 557 kPa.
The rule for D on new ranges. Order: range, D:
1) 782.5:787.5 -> 3.06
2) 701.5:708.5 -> 3.73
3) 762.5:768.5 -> 3.35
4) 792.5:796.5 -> 3.22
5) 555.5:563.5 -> 3.01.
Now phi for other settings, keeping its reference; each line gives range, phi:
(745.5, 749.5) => -0.3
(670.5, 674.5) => -0.2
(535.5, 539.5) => 0.1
